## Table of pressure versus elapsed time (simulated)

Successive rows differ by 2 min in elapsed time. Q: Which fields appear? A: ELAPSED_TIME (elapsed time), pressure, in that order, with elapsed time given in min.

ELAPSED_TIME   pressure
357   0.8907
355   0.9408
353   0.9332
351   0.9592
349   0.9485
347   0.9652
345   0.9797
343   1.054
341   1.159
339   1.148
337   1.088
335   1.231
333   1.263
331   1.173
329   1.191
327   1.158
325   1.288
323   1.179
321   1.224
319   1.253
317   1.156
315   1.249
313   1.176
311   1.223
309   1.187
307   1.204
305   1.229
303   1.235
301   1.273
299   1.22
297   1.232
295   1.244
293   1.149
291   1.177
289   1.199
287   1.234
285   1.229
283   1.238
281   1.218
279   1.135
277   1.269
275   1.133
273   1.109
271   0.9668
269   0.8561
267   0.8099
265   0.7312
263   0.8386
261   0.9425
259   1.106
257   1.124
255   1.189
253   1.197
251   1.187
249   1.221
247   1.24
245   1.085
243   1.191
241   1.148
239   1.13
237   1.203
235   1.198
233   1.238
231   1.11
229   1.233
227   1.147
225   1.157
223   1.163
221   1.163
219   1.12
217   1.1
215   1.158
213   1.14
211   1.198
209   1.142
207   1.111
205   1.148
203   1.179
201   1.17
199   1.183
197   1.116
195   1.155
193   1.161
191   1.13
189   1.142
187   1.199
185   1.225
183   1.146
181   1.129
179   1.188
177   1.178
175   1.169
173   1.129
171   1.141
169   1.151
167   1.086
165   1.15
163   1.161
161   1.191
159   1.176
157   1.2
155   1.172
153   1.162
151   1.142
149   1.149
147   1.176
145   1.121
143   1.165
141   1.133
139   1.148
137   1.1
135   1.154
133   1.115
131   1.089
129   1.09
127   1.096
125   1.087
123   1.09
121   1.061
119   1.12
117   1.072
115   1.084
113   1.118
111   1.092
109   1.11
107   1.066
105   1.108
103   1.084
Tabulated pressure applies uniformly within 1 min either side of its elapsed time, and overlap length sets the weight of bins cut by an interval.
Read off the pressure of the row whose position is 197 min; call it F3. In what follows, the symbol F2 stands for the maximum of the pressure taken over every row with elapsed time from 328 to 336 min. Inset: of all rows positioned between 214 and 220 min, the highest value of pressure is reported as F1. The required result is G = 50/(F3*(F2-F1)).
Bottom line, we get 427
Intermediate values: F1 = 1.158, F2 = 1.263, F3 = 1.116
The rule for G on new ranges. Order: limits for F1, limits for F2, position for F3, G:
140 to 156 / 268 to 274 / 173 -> -661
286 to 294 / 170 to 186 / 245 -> -5120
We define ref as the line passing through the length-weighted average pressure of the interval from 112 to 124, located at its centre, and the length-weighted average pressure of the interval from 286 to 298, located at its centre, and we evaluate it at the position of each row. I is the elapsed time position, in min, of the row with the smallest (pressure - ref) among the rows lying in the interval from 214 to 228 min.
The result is 217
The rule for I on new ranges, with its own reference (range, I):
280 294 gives 293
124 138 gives 131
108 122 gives 121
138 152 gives 145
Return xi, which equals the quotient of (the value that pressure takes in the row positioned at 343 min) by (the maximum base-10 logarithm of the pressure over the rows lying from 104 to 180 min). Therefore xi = 13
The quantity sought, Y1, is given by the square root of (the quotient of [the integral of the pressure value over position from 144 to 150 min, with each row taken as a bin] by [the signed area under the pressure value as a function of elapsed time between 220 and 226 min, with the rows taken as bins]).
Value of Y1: 0.995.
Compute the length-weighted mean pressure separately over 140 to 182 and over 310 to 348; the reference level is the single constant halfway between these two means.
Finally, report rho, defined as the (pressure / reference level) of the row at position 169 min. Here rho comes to 0.99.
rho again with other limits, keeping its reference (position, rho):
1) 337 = 0.94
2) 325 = 1.11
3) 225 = 1.00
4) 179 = 1.02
